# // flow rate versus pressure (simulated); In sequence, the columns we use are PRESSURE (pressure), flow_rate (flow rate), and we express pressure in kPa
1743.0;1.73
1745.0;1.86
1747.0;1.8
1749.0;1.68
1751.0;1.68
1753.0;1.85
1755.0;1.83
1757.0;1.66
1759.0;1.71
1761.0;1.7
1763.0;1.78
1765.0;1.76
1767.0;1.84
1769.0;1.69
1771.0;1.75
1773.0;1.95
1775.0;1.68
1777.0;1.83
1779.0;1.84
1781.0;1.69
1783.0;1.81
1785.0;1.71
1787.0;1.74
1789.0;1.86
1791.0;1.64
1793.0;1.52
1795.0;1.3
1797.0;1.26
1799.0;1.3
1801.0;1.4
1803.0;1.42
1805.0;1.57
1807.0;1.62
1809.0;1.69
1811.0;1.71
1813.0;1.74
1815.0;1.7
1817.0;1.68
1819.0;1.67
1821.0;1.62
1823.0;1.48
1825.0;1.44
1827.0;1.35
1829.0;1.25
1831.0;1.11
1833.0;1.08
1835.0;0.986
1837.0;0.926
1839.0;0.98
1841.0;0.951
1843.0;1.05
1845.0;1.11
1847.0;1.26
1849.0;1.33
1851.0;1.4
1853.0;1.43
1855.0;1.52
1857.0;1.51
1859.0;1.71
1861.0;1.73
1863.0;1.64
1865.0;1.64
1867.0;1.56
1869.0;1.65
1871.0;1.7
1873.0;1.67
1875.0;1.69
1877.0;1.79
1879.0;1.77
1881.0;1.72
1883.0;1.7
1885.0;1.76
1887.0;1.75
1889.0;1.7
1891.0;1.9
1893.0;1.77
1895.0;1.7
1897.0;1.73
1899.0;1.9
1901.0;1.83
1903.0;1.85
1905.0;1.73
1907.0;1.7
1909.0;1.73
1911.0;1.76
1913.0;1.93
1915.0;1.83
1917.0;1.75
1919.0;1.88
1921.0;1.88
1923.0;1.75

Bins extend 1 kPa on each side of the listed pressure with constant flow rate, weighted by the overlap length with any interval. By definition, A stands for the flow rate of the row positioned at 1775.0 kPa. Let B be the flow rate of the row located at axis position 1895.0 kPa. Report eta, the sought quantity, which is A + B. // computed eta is 3.38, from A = 1.68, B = 1.7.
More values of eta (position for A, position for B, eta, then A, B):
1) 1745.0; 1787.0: 3.60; 1.86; 1.74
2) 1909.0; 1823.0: 3.21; 1.73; 1.48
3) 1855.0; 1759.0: 3.23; 1.52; 1.71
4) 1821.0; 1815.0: 3.32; 1.62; 1.7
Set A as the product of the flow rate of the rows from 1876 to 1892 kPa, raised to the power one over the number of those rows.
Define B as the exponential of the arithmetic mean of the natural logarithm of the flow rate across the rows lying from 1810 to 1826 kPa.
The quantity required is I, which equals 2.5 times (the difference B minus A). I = -0.3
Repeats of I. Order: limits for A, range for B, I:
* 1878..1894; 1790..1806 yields -0.8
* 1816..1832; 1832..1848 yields -1.0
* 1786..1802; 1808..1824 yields 0.4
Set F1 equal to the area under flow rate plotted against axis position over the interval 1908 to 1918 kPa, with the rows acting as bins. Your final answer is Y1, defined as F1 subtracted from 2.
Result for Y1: -16.0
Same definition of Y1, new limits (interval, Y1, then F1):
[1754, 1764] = -15.4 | 17.4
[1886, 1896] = -15.6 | 17.6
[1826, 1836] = -9.6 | 11.6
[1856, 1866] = -14.5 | 16.5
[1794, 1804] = -11.4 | 13.4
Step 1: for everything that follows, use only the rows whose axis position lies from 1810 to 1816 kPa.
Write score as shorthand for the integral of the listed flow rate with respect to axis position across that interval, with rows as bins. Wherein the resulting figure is 10.3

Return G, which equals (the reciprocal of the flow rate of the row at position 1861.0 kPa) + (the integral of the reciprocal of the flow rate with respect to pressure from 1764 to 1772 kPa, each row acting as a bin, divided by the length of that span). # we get 1.15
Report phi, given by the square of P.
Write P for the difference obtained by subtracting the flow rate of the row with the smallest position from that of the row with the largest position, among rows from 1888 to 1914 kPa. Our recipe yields 0.053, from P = 0.23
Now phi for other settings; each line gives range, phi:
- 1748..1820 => 0.000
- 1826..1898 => 0.144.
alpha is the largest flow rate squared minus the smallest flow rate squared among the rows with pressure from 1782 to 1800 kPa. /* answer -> 1.9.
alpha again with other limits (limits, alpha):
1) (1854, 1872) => 0.7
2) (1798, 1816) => 1.3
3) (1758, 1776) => 1.0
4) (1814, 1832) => 1.7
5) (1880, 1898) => 0.7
